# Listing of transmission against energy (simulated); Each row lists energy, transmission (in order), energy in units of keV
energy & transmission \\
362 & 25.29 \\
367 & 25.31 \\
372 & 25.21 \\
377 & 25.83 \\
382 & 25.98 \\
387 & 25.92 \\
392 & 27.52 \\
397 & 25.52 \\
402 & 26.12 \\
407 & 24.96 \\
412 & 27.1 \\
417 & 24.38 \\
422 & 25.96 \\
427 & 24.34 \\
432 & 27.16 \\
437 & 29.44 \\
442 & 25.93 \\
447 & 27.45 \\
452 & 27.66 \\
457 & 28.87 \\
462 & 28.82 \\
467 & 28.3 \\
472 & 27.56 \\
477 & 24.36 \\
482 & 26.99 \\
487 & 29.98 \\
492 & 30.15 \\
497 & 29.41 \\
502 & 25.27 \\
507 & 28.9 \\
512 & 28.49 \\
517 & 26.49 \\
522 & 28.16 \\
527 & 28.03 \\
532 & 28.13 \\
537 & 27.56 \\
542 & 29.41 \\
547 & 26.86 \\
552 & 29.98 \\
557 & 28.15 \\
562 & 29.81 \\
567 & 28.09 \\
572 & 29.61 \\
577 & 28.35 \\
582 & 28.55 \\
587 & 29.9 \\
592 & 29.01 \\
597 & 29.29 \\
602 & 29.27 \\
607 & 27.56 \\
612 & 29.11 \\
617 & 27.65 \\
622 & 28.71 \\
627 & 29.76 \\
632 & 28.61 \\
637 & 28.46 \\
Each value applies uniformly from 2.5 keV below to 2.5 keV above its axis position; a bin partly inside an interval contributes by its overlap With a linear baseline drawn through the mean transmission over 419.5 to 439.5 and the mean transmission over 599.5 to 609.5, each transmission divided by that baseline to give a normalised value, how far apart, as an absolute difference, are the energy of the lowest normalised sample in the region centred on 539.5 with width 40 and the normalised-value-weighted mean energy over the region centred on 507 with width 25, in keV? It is 40.1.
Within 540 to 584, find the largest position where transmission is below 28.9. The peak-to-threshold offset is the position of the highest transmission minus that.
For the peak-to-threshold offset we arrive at -30 keV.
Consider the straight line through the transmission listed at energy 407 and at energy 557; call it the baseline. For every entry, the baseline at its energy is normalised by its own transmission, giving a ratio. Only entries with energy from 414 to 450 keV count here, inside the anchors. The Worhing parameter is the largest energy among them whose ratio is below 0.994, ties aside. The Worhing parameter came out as 447 keV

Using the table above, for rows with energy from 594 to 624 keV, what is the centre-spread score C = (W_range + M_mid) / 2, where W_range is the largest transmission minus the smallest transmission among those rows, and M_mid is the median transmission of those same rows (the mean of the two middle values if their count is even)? 15.3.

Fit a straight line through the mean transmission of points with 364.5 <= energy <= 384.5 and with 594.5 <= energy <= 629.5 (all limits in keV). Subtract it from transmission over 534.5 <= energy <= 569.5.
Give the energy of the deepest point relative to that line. 547 keV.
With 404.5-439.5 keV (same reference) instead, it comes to 427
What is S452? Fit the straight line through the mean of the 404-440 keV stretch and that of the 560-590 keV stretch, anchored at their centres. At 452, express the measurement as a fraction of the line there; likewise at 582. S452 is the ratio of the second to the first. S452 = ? 0.95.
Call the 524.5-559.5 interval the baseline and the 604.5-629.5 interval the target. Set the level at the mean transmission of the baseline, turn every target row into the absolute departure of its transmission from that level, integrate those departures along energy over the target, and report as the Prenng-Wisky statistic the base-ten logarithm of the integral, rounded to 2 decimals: 1.31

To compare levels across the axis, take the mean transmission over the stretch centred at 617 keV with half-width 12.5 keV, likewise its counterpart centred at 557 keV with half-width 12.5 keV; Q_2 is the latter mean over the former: 1.00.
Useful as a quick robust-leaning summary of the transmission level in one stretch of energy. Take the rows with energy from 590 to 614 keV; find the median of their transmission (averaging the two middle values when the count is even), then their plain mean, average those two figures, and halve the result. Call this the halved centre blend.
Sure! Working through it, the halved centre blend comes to 14.5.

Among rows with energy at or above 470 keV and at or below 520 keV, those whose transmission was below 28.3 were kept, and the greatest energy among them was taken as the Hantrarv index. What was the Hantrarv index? 517 keV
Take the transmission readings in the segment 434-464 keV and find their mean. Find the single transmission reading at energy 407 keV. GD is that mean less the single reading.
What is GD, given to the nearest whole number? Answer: 3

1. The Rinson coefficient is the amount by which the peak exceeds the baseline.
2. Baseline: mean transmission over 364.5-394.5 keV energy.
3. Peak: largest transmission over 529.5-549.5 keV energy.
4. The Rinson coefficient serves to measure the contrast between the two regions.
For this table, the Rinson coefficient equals 3.4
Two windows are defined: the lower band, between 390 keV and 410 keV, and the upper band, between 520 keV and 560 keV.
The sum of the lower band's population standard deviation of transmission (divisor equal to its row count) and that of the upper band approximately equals 1.9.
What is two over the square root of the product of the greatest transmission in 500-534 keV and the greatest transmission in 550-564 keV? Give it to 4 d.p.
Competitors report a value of 0.0679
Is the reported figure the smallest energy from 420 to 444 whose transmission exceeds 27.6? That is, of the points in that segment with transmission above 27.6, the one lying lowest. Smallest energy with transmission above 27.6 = 437 keV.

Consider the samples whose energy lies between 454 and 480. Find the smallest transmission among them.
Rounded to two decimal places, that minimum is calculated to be 24.36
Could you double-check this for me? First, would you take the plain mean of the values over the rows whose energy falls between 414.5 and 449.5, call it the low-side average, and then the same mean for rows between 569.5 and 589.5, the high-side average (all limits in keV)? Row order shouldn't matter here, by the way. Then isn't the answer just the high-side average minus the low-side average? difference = 2.7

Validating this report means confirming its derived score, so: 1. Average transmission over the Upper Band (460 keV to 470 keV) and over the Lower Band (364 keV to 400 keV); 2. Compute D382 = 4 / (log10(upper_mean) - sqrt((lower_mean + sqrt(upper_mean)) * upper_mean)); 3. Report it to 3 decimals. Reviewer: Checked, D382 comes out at -0.141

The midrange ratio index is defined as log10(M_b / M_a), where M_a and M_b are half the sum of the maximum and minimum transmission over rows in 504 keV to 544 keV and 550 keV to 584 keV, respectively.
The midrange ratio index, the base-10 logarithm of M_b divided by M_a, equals 0.017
